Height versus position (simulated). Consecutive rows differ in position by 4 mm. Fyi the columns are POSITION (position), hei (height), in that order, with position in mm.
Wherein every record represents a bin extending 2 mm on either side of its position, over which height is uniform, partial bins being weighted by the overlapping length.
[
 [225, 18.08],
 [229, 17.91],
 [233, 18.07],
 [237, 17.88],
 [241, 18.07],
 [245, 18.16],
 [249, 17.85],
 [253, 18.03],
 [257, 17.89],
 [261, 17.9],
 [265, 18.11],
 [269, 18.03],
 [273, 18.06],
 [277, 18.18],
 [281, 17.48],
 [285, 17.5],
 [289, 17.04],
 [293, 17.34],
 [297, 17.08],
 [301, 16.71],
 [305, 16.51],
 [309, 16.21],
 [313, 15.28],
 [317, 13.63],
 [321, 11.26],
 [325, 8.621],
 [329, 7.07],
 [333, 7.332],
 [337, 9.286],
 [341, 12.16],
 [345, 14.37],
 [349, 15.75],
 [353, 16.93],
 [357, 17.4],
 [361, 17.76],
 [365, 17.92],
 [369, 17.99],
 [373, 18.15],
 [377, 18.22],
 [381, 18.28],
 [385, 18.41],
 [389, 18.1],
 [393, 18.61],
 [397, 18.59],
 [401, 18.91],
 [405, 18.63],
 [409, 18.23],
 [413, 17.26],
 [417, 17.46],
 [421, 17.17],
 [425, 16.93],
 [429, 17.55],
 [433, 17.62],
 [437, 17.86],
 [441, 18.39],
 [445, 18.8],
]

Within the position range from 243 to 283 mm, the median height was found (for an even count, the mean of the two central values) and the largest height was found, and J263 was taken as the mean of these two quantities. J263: 18.1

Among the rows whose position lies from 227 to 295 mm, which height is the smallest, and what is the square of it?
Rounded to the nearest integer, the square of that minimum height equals 290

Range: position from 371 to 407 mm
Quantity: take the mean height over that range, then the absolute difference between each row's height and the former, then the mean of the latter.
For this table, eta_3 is 0.22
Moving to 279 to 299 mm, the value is 0.18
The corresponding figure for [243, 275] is 0.09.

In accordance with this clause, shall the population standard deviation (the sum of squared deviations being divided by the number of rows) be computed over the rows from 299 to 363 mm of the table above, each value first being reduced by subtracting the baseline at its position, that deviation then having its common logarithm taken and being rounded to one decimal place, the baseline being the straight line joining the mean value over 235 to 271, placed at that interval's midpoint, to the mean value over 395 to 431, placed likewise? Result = 0.6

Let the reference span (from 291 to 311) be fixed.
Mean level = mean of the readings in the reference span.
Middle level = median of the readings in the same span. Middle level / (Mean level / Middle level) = 16.7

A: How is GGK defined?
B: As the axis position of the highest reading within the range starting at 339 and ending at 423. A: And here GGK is 401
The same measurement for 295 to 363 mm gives 361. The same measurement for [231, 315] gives 277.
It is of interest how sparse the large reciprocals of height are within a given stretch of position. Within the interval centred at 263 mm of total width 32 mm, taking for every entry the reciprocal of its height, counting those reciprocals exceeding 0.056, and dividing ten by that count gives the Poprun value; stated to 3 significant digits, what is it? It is 10.0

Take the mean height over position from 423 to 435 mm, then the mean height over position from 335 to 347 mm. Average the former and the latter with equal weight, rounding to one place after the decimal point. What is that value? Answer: 14.7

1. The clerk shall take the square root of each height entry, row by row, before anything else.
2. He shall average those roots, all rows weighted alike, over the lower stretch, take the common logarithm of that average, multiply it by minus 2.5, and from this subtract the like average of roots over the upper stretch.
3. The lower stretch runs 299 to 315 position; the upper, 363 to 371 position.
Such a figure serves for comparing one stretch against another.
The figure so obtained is -5.75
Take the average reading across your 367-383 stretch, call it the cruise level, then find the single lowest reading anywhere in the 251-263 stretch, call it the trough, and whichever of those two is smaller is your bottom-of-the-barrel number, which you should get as 18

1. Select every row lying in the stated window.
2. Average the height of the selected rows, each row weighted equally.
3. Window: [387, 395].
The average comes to 18.4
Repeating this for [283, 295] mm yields 17.3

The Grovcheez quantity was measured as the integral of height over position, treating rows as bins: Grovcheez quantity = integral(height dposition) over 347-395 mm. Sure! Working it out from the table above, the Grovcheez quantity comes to 854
